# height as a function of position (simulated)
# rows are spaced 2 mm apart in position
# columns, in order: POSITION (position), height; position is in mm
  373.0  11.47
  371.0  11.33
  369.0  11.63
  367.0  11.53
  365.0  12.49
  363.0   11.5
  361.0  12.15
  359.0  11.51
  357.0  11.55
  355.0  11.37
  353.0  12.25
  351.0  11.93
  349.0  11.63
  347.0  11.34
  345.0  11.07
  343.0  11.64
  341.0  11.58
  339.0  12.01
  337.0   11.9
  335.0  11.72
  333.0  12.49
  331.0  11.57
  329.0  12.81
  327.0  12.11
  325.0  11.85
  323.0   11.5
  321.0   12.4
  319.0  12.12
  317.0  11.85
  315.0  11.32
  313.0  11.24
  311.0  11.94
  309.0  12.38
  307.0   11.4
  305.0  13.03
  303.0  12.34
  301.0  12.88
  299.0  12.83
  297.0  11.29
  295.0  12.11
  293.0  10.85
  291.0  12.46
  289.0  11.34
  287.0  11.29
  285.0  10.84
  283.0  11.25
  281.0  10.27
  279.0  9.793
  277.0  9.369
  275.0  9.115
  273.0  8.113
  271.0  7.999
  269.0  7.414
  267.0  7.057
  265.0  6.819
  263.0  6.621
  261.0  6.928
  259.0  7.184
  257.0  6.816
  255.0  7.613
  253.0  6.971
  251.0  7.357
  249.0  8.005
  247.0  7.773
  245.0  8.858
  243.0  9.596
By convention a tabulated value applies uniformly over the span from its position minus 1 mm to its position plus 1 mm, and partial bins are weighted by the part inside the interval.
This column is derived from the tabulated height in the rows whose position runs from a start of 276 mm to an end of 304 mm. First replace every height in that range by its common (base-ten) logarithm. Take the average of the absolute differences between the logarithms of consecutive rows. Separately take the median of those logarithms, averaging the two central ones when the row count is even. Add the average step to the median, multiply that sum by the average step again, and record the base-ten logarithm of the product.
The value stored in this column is -1.51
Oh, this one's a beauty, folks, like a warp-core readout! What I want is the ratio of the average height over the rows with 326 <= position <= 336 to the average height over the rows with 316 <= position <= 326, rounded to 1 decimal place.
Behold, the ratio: 1.0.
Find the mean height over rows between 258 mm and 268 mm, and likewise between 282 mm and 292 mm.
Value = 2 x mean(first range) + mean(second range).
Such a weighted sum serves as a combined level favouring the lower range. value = 25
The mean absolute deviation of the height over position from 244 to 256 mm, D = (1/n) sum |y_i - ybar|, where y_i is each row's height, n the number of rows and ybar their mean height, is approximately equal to 0.45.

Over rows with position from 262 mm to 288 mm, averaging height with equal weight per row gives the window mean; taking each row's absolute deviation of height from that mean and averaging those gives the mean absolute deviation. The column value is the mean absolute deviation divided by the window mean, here 0.164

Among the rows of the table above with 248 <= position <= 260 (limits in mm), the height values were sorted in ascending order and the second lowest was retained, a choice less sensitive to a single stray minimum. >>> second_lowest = 6.971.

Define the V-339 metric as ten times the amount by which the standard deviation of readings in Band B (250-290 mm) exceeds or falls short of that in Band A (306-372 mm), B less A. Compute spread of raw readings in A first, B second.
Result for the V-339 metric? 13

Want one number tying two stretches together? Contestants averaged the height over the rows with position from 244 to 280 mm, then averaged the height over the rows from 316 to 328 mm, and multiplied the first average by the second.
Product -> 93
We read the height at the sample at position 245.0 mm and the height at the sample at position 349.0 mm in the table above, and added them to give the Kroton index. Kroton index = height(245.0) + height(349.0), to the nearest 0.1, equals 20.5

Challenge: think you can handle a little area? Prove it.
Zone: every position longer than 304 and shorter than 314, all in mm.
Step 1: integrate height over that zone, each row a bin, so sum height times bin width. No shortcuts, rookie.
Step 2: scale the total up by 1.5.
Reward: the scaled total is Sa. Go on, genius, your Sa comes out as 180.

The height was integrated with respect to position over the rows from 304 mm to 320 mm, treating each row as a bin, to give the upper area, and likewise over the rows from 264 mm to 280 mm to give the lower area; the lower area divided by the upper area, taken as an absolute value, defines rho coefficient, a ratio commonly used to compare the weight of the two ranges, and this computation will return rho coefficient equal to 0.69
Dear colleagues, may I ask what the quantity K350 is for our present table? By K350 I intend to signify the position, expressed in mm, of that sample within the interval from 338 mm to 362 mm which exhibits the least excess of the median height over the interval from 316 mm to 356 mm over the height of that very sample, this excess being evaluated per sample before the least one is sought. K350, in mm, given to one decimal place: 353.0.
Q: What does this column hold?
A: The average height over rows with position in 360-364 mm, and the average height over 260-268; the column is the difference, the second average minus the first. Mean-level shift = -5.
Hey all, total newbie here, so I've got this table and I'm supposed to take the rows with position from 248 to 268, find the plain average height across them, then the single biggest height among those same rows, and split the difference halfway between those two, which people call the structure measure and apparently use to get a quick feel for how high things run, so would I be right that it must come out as 7.6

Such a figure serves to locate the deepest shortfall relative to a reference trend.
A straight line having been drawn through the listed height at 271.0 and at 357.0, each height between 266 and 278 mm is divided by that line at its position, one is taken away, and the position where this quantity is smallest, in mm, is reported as 267.0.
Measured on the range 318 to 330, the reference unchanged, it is 323.0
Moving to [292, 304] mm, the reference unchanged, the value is 293.0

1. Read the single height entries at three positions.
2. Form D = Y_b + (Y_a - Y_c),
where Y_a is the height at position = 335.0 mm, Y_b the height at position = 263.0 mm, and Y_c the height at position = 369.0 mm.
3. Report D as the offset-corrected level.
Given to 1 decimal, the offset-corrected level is 6.7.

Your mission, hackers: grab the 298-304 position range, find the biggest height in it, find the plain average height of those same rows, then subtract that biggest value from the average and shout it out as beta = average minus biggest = -0.20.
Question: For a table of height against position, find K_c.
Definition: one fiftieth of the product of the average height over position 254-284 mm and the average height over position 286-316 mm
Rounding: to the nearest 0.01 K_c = 1.94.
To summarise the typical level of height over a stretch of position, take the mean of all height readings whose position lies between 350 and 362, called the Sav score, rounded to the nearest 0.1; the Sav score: 11.8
